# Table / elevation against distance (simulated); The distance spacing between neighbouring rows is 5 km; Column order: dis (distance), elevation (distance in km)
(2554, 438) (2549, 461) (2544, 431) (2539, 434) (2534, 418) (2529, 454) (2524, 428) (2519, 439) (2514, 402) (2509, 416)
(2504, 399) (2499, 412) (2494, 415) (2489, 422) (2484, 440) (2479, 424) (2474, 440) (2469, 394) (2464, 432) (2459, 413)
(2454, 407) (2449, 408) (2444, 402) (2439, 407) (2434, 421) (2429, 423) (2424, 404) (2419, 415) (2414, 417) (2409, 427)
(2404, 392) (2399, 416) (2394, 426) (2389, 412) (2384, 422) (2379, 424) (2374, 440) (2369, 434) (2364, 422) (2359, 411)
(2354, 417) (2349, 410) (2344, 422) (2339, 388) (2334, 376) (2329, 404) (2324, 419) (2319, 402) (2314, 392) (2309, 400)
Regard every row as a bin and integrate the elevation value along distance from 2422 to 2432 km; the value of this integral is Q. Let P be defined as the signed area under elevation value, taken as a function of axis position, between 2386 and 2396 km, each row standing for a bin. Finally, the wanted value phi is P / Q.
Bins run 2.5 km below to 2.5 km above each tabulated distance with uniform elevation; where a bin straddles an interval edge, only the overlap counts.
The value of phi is 1.0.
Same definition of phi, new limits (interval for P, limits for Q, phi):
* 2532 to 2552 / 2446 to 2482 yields 0.6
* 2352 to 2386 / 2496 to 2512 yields 2.2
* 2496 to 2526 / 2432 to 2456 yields 1.3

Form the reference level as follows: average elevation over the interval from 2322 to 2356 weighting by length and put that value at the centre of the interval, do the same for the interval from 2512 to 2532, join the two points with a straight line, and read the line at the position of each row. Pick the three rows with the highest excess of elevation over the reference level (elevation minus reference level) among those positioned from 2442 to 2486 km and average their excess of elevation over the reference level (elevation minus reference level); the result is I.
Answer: 13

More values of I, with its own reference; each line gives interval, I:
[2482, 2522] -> 6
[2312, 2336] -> 6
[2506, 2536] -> 9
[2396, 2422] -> 5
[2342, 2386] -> 24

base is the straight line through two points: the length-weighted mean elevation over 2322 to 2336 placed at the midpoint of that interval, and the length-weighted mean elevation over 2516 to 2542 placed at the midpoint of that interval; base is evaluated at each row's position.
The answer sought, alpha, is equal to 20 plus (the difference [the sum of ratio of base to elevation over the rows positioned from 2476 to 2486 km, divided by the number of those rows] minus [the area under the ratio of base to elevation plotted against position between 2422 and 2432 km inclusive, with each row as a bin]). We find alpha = 10.9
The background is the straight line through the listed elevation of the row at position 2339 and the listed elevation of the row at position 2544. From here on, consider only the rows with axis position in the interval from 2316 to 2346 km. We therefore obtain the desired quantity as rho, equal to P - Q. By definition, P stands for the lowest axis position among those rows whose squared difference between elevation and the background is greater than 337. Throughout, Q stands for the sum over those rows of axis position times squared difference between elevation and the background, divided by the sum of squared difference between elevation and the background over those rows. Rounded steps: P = 2324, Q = 2331.6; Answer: -7.6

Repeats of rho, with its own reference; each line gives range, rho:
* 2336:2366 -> -9.2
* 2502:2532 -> -12.6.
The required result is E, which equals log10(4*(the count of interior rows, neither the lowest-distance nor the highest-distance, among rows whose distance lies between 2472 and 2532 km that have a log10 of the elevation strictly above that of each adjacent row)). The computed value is 1.08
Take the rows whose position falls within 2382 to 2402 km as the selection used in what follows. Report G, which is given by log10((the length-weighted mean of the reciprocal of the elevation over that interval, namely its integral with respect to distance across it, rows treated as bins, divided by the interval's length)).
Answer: -2.62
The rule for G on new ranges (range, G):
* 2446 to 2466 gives -2.62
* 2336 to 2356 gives -2.61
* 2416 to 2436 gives -2.62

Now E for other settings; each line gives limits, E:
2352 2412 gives 0.90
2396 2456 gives 1.08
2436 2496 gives 1.20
